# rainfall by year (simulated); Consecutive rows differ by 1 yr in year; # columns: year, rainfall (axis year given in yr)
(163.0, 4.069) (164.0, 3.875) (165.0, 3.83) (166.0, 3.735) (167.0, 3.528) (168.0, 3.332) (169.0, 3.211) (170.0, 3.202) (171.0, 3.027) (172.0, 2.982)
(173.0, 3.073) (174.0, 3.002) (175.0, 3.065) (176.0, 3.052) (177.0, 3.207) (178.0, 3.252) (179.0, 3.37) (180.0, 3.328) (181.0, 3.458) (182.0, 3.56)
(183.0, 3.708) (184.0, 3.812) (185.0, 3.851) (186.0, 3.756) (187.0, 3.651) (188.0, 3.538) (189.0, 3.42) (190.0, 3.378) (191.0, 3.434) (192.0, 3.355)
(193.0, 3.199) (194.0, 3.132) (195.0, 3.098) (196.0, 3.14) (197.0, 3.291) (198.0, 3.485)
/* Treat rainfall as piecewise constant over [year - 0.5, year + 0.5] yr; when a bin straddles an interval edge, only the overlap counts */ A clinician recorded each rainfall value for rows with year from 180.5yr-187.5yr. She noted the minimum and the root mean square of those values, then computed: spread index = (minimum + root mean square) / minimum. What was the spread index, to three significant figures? 2.07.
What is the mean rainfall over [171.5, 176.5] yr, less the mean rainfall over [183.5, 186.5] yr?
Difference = -0.8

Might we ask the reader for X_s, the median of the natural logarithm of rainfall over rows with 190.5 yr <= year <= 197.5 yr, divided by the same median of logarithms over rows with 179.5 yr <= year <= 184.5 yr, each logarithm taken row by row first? 0.92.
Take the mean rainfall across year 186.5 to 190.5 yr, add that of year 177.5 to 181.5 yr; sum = 6.85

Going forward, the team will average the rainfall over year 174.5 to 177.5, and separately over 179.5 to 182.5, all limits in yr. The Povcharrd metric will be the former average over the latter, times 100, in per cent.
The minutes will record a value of 90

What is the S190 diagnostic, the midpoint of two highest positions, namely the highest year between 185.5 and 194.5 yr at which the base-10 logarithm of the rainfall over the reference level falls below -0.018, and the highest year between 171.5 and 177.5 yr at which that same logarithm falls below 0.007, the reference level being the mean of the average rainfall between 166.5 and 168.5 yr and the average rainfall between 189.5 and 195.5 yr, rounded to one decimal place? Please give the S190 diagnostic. 185.5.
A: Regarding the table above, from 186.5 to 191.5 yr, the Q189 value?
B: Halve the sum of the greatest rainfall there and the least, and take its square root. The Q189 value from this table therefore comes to 1.87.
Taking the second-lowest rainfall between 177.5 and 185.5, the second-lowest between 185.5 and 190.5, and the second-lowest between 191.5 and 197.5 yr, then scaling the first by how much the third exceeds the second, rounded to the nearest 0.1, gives -1.0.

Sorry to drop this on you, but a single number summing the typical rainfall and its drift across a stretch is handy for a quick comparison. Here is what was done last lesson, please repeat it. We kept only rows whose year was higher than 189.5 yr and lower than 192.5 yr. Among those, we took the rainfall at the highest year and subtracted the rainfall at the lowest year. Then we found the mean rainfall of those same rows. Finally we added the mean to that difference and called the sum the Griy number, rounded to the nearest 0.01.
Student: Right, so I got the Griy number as 3.37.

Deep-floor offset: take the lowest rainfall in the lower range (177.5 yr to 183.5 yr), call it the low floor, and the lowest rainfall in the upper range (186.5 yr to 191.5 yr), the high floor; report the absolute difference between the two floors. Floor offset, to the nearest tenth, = 0.1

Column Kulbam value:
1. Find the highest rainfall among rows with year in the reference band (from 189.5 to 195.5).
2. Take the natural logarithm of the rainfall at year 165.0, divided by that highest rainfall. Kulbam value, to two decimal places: 0.11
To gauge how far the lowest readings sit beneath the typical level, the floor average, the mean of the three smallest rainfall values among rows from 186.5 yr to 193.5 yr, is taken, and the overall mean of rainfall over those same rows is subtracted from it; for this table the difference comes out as -0.114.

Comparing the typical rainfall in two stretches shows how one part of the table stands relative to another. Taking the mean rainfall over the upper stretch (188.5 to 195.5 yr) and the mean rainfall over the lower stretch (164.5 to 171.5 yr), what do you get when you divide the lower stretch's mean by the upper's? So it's 1.04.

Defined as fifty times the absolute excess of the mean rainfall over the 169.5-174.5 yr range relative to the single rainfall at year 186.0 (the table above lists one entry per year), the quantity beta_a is 35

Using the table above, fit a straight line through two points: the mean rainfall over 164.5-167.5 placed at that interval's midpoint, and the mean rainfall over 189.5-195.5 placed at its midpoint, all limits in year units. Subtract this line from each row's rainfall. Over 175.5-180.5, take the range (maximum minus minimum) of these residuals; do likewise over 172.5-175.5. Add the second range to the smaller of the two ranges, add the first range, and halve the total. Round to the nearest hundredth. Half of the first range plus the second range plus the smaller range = 0.26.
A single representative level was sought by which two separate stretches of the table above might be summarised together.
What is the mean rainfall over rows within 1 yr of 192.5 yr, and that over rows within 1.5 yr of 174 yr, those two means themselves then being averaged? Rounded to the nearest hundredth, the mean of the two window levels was 3.16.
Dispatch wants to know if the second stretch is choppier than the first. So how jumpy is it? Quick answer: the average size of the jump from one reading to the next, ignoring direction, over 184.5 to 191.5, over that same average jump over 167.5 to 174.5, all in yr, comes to 1.03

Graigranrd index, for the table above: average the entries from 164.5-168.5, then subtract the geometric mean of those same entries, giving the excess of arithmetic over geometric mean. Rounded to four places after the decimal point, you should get 0.0052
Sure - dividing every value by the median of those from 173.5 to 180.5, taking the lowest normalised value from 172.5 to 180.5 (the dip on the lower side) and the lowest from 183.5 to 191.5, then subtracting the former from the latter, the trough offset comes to 0.12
